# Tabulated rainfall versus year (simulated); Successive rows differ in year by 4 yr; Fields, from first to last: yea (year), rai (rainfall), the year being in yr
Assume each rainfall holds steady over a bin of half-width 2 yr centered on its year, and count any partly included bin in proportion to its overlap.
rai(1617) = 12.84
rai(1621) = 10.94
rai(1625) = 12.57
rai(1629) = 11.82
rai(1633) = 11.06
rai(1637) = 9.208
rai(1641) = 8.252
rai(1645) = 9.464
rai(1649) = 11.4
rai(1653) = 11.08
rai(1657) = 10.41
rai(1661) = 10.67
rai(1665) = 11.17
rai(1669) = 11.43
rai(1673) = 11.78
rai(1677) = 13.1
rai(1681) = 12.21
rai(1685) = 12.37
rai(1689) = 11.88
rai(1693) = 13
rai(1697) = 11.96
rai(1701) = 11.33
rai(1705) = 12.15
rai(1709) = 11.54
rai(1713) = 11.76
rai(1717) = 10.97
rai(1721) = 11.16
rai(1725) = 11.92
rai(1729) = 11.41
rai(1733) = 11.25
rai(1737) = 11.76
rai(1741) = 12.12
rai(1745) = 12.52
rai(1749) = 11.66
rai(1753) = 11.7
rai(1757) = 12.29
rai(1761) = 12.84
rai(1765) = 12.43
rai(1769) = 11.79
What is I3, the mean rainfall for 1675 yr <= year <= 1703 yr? 12.3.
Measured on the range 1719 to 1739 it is 11.5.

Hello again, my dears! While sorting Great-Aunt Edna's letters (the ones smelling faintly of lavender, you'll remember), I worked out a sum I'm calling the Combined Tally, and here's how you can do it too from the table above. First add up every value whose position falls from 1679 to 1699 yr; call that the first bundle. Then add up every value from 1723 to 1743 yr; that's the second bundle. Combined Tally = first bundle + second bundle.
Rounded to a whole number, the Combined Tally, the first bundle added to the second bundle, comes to 120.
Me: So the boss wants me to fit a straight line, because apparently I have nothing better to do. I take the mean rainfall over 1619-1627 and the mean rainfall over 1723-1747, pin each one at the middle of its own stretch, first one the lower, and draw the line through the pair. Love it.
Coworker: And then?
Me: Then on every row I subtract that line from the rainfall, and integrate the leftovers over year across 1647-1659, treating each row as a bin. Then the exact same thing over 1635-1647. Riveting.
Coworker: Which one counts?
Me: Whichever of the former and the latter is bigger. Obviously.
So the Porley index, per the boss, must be -9.7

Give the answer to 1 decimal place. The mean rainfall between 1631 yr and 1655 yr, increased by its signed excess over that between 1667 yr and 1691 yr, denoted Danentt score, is 8.0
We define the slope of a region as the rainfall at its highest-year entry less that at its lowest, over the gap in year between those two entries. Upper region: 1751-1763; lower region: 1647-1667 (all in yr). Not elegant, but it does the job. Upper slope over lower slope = -9.9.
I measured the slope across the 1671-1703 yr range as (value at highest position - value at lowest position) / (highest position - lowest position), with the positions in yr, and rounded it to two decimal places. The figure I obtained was -0.02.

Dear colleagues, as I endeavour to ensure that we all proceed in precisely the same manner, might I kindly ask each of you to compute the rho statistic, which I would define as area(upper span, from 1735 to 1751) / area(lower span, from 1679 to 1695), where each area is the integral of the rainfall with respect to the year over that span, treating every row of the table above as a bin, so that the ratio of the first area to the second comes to 0.972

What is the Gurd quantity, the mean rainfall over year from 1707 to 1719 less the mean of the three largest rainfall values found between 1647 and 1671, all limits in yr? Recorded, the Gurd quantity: 0.1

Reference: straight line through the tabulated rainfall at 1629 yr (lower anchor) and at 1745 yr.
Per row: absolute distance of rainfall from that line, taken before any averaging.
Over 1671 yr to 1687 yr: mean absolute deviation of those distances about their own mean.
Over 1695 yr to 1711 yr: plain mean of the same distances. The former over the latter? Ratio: 0.57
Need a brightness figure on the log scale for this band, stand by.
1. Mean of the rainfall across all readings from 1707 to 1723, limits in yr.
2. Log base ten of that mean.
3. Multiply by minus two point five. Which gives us -2.64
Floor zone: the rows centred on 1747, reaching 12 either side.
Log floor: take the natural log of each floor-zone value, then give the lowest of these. 2.46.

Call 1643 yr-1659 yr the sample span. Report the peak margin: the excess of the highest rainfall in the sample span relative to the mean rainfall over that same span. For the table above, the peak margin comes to 0.81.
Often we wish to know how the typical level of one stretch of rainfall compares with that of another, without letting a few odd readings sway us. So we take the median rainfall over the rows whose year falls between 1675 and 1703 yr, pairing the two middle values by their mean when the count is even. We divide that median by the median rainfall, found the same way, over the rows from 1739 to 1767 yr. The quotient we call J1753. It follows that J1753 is 0.99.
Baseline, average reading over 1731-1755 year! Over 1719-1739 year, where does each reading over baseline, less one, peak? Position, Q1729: 1725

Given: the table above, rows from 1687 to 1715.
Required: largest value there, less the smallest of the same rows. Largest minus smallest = 1.7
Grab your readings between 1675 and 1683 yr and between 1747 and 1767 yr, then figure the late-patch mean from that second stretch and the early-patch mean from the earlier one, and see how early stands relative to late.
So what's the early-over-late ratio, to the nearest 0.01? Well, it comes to 1.04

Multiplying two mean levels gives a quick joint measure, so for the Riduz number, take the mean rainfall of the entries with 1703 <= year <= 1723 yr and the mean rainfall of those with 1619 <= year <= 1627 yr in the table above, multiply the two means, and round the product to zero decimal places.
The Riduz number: 135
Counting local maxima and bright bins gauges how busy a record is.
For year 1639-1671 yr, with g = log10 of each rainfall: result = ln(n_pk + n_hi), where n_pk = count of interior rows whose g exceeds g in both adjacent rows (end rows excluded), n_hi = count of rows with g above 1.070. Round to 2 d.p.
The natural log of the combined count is 0.00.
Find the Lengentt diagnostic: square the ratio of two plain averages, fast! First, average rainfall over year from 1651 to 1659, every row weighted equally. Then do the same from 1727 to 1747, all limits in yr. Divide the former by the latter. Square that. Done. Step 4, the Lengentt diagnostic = 0.83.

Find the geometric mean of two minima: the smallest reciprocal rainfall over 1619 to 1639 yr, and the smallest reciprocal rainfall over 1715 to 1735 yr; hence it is 0.082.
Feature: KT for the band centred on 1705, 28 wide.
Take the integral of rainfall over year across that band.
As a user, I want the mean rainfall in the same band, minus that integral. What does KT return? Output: -319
